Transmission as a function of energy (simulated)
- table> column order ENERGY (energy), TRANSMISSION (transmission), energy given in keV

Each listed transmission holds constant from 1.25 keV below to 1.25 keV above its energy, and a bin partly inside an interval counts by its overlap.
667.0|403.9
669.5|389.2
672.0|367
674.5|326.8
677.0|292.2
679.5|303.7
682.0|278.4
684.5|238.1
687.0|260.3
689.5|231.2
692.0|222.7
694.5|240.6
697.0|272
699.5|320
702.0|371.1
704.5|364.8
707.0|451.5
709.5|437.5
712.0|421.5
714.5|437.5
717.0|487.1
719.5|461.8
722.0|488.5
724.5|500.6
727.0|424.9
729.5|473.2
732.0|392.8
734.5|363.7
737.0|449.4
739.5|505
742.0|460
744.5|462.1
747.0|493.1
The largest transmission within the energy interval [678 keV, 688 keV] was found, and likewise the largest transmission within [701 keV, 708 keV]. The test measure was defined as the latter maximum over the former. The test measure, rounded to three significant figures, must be 1.49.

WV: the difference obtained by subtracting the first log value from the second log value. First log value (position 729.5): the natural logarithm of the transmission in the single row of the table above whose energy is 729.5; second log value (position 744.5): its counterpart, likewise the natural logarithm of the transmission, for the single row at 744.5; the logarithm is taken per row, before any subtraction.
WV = 0.0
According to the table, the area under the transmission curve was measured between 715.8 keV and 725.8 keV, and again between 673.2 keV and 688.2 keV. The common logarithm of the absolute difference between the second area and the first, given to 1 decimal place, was 2.8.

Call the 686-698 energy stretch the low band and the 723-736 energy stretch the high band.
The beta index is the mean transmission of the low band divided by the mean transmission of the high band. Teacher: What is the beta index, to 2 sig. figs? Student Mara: 0.57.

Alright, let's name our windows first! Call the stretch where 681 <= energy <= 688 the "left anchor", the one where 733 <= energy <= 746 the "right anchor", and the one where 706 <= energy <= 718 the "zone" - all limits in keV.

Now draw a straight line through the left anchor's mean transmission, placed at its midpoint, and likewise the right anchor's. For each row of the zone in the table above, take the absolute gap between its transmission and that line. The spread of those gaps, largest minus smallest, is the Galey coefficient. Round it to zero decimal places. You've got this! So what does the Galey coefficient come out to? 48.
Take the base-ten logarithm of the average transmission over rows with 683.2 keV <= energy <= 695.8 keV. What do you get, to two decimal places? 2.38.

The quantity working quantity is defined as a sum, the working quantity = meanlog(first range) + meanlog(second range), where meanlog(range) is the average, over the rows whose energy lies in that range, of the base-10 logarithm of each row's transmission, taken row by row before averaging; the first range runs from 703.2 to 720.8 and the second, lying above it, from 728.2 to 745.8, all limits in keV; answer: 5.28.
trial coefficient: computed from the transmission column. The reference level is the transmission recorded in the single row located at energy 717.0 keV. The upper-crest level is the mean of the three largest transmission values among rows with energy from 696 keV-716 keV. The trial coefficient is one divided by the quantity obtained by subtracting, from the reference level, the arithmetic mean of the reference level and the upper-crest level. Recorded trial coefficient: 0.04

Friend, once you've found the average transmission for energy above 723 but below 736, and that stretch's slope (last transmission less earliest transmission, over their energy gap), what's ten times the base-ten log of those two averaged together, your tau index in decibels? 23.2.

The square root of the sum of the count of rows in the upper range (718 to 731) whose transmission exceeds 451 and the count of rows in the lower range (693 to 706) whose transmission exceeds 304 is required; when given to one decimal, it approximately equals 2.6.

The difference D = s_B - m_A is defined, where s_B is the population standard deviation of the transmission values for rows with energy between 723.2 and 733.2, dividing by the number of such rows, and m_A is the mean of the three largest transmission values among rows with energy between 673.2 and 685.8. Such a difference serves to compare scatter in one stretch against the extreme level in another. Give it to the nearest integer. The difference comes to -266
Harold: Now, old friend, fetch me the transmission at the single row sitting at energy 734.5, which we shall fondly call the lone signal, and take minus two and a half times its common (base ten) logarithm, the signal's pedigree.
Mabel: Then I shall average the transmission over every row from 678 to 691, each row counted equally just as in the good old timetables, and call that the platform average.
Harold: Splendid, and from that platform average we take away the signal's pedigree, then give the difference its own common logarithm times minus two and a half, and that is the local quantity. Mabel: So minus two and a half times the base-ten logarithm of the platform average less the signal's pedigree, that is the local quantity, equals -6.07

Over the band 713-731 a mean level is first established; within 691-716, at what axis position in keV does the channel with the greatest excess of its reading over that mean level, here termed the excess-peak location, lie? 707.0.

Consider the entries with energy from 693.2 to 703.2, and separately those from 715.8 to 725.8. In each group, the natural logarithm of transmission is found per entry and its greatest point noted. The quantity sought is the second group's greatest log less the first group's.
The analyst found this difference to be 0.30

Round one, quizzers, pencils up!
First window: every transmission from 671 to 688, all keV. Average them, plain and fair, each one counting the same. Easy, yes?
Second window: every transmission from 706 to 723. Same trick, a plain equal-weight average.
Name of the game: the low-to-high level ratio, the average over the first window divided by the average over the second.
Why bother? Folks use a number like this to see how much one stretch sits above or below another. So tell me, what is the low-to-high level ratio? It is 0.65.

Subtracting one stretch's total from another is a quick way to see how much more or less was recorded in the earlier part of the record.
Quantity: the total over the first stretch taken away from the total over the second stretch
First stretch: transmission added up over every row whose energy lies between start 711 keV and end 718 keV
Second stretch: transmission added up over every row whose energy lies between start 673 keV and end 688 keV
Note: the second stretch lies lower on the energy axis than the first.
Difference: 353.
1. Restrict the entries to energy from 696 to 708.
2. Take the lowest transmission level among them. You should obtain 272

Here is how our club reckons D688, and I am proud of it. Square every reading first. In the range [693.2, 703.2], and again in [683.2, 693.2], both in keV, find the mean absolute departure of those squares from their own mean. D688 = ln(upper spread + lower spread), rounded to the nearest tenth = 10.4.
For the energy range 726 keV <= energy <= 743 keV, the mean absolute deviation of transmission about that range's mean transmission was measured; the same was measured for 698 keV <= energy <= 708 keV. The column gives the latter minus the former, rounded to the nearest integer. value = -1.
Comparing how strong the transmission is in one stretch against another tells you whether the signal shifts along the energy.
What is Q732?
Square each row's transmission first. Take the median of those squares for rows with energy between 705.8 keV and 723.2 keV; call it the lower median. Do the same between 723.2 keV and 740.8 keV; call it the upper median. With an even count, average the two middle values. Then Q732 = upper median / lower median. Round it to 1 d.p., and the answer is 1.0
